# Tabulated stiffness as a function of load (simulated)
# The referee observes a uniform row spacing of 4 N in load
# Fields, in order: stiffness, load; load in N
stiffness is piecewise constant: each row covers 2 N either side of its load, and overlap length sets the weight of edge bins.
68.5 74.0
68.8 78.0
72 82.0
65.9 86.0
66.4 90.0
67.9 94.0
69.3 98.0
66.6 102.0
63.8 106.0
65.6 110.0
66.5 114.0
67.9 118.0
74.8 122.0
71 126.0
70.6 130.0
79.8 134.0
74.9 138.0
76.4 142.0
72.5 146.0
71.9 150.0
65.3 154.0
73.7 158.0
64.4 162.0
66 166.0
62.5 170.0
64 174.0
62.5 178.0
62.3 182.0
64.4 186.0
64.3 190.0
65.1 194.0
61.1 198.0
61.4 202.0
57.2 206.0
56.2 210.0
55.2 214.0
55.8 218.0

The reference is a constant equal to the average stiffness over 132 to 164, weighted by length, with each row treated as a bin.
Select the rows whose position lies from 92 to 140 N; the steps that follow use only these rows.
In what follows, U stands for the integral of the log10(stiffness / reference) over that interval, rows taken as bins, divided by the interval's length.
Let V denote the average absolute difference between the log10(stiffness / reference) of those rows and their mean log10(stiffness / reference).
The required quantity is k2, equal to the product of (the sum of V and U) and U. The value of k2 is -0.0001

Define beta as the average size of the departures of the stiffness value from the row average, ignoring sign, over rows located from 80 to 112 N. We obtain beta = 1.9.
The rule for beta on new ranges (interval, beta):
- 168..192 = 0.9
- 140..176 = 4.5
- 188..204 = 1.7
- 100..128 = 2.8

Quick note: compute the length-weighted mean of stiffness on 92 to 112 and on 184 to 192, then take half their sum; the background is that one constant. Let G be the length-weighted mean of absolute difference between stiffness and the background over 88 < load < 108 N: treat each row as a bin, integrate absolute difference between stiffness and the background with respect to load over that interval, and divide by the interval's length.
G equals 2.0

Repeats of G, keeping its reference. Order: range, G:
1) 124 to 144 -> 9.0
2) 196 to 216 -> 7.3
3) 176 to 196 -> 1.8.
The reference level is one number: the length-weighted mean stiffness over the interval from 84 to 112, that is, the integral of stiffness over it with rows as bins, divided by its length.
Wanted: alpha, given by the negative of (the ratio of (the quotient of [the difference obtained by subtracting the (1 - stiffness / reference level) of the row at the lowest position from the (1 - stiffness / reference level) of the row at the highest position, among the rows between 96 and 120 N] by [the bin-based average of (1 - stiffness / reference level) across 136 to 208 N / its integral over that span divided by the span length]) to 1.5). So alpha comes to -2.4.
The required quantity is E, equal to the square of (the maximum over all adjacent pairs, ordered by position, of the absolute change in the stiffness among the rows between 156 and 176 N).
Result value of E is 86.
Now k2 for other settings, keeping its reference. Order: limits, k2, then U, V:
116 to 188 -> -0.0002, -0.021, 0.030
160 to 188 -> 0.0026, -0.055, 0.008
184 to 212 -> 0.0038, -0.072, 0.020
